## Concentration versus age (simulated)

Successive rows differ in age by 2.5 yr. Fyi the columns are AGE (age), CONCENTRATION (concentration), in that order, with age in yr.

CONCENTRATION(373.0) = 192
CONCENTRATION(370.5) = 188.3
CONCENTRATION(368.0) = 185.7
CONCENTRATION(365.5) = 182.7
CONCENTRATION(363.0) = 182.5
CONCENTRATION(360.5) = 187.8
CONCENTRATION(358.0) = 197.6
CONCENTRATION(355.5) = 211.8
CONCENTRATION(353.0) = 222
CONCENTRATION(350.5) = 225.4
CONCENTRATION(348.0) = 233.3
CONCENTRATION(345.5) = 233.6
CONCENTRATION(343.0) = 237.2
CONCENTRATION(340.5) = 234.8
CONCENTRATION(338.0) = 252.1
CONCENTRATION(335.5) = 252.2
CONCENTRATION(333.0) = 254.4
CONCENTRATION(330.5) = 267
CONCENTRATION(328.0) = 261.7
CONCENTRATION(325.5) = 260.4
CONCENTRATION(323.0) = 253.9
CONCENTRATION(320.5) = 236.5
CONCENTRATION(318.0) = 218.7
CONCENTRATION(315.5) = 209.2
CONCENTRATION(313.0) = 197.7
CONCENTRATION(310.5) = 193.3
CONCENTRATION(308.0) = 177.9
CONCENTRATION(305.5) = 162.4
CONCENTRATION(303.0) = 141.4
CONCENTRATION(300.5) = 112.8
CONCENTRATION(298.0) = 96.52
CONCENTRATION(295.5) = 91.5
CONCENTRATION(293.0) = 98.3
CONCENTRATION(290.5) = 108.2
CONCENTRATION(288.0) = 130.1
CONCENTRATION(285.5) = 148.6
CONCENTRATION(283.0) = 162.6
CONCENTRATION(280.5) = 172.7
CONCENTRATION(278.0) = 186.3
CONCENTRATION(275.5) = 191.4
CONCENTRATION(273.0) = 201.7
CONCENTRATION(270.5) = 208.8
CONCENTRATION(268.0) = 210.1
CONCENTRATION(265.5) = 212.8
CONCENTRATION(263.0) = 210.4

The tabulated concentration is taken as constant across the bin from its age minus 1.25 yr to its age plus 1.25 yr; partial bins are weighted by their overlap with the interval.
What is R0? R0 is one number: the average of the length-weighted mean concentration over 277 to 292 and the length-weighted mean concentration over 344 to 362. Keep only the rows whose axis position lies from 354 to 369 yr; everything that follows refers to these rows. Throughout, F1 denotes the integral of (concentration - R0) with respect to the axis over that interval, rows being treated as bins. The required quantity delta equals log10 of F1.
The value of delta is 2.14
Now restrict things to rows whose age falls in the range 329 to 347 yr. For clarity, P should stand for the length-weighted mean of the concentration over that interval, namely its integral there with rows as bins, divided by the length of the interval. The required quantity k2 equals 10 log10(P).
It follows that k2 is 23.9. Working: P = 247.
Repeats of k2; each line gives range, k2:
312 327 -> 23.6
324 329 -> 24.2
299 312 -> 22.0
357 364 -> 22.8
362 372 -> 22.7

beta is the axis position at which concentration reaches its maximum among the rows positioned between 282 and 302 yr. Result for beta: 283.0 yr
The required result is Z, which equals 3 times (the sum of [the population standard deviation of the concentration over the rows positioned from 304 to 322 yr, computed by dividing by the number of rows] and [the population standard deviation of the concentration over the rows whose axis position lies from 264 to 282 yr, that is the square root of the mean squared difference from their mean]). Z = 110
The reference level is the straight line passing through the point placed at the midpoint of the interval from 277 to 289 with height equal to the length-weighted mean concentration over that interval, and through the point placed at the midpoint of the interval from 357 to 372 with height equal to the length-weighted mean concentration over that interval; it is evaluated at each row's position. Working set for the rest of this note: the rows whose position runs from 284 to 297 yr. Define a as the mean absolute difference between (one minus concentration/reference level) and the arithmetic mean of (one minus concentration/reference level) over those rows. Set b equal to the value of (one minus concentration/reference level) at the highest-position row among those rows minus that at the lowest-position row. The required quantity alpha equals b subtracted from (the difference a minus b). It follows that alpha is -0.6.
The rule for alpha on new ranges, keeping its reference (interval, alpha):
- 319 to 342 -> -0.1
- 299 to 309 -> 0.9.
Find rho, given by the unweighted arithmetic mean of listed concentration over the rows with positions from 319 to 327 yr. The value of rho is 250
